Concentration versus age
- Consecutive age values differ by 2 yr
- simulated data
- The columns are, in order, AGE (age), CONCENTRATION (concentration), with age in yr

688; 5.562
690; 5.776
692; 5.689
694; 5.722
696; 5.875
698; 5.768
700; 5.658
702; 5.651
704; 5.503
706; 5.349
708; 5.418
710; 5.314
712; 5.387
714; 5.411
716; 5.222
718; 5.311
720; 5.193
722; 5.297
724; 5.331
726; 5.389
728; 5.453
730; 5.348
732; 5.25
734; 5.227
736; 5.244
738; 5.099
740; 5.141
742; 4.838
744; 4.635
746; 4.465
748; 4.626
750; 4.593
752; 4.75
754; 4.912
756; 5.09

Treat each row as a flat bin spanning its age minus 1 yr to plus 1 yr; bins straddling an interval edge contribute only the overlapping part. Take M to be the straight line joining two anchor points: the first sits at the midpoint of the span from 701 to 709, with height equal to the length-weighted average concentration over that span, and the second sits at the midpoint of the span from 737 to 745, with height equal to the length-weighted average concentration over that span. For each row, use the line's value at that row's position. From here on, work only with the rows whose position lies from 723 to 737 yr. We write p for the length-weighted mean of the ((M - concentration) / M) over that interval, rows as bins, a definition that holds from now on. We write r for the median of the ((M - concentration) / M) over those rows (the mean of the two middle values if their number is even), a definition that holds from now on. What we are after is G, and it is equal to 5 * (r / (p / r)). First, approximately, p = -0.044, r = -0.04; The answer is -0.23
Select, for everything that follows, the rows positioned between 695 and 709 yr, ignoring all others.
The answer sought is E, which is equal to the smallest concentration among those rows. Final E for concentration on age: 5.349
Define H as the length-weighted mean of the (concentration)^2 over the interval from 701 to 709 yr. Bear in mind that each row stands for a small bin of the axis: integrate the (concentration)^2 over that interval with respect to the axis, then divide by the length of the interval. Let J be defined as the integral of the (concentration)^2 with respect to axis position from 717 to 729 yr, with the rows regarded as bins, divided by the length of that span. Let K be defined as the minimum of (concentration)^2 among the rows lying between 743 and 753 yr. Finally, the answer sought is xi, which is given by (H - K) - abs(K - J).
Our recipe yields 2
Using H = 30.0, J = 28.4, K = 19.9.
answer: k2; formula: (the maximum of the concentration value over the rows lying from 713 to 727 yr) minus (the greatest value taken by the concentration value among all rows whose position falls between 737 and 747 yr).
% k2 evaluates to 0.3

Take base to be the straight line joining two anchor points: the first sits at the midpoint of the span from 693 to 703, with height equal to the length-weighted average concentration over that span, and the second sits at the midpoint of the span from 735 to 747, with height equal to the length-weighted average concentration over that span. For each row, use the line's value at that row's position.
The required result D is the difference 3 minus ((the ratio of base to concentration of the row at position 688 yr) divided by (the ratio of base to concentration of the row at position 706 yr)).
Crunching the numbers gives 1.98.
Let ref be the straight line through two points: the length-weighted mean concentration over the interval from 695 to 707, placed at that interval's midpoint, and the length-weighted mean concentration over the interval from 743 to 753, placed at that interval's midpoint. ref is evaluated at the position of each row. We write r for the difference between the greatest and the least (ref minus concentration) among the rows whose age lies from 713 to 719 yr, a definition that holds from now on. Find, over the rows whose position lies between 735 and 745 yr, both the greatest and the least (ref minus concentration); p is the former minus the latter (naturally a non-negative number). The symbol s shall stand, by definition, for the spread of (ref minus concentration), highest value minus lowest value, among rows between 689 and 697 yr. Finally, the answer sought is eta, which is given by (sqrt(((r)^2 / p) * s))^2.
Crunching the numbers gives 0.013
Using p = 0.44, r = 0.15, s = 0.27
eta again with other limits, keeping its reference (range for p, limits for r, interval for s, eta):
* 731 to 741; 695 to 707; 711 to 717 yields 0.137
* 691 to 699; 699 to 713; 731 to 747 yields 0.095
